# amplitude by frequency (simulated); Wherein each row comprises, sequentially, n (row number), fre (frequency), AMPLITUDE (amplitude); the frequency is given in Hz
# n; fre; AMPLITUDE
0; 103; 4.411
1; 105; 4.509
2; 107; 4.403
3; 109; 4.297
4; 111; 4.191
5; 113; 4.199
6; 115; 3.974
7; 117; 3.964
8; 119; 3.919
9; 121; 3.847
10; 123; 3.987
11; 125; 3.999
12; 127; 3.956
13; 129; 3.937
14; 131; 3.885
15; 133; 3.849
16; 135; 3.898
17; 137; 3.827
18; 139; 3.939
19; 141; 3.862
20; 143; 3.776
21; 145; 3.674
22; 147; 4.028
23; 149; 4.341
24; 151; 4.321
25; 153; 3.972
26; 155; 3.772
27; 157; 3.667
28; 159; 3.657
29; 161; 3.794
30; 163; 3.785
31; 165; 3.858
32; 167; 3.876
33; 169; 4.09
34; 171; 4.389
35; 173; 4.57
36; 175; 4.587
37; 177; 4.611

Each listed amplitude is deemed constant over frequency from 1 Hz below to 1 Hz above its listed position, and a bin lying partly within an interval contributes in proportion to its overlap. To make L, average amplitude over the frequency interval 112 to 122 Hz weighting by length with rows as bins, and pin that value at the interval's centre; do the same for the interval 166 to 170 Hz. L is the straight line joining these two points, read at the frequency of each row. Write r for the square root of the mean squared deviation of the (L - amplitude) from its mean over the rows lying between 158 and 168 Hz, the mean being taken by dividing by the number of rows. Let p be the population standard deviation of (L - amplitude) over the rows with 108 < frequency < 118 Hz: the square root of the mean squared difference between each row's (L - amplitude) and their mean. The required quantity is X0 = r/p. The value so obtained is 1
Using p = 0.133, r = 0.08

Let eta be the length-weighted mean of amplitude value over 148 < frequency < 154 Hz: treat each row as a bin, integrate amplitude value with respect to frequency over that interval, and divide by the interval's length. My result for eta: 4.2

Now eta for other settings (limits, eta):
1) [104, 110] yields 4.4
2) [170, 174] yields 4.5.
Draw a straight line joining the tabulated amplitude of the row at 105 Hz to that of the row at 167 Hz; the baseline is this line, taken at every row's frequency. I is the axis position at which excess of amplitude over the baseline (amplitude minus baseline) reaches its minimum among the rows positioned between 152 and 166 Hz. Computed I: 157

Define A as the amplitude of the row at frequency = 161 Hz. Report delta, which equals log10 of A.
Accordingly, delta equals 0.579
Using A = 3.794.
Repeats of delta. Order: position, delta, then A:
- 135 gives 0.591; 3.898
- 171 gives 0.642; 4.389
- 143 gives 0.577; 3.776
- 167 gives 0.588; 3.876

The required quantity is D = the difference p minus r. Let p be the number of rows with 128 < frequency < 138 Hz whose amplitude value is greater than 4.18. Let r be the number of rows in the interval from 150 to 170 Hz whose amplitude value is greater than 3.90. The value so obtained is -3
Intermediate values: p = 0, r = 3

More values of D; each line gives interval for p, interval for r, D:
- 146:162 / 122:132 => -2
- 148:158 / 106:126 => -7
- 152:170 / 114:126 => -5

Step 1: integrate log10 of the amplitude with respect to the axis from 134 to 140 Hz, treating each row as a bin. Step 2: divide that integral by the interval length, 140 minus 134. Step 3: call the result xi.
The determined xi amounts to 0.590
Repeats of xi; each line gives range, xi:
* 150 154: 0.617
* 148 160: 0.596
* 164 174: 0.618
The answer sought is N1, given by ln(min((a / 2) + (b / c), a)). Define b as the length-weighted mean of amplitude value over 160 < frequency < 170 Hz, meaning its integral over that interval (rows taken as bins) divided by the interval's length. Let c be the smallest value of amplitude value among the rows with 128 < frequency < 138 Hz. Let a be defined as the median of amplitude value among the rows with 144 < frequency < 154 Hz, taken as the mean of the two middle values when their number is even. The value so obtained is 1.11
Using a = 4.03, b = 3.88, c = 3.827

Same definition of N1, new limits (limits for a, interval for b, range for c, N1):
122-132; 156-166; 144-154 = 1.10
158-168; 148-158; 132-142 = 1.08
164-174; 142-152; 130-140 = 1.13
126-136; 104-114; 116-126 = 1.12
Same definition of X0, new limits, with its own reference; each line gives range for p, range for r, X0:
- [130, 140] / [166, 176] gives 7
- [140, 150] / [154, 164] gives 0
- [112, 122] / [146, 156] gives 2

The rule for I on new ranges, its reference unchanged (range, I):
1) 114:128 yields 121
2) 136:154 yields 145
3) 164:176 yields 165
